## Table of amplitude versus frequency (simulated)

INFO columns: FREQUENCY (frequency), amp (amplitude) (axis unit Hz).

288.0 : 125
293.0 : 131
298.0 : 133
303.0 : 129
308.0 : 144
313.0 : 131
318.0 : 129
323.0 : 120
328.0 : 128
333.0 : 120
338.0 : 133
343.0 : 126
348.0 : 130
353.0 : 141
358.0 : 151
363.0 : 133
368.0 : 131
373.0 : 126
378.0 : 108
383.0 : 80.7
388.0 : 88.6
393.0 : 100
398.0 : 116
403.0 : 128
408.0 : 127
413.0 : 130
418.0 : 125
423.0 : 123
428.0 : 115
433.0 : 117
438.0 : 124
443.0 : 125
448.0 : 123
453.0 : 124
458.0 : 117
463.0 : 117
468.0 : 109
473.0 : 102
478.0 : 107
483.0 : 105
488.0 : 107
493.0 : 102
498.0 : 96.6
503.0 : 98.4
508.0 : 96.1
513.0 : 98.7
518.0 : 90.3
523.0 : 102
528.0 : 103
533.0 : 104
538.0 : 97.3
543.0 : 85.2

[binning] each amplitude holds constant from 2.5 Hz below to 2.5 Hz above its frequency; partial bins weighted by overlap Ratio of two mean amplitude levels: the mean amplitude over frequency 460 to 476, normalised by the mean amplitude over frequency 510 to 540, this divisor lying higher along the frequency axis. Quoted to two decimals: 1.10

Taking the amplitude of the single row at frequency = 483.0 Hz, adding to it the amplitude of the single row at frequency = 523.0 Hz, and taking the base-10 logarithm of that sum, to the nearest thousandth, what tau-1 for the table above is 2.316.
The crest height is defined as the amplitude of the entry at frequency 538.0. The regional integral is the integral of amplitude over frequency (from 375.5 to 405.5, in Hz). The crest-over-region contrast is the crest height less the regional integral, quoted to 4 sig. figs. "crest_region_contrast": -3009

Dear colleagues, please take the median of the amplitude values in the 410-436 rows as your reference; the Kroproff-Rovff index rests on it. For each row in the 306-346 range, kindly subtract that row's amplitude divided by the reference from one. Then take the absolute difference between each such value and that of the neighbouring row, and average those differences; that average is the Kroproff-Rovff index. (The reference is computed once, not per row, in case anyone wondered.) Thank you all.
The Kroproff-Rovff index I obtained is 0.07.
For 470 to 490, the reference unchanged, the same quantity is 0.02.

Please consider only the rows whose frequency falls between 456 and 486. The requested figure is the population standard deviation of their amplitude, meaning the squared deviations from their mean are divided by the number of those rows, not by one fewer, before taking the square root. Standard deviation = 5.7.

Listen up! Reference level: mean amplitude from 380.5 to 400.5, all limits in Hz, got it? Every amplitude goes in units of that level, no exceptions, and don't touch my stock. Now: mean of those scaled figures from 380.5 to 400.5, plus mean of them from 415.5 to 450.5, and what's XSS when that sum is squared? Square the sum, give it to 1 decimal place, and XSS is 5.1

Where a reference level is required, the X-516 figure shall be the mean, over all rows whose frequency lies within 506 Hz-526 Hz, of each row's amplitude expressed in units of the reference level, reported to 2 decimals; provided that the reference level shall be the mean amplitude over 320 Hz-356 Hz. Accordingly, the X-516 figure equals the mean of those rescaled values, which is 0.75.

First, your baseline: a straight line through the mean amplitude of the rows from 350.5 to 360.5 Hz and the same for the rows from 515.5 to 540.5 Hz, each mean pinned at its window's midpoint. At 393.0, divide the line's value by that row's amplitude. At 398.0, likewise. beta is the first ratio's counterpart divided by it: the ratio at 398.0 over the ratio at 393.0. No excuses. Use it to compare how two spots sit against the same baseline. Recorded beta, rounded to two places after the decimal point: 0.85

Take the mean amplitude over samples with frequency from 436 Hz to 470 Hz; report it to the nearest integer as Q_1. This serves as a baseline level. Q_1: 120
